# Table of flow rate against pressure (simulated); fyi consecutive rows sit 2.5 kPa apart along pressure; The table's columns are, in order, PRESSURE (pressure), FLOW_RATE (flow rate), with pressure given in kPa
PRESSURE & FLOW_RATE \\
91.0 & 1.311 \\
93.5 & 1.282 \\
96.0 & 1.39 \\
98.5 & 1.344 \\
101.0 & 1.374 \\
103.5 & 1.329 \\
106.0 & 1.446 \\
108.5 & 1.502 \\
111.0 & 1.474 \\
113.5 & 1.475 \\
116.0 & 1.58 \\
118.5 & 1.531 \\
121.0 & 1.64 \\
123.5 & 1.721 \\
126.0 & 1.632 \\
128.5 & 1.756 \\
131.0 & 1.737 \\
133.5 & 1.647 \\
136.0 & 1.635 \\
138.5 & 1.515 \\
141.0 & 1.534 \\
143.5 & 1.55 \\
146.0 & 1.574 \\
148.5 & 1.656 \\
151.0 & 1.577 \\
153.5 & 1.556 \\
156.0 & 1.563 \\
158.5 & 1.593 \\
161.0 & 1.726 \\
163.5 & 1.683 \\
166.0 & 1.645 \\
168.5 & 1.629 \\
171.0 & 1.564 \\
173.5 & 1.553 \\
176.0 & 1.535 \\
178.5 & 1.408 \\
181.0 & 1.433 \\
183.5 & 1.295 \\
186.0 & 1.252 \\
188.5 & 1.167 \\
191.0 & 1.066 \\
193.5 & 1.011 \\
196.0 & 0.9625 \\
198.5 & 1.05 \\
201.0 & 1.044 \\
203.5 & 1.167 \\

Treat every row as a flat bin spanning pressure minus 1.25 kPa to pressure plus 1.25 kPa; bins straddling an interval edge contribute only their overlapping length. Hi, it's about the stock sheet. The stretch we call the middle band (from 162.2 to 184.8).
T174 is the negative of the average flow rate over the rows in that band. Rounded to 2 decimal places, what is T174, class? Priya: -1.53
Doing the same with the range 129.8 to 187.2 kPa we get -1.56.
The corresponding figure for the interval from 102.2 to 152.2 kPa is -1.58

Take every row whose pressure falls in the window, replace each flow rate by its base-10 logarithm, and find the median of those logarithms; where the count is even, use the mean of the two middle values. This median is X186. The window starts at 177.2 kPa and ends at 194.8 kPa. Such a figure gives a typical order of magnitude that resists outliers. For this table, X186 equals 0.098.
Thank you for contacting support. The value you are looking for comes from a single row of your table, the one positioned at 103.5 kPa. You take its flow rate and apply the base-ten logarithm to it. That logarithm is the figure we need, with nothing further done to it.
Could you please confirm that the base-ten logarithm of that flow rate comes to 0.124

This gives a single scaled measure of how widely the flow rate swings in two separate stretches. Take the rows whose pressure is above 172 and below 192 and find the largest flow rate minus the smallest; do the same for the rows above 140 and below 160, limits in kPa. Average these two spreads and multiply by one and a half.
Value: 0.46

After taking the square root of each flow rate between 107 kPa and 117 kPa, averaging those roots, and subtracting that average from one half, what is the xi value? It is -0.73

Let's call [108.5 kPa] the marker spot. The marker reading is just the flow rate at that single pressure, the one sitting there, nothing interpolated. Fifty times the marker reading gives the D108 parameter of 75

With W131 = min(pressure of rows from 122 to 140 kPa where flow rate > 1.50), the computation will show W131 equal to 123.5 kPa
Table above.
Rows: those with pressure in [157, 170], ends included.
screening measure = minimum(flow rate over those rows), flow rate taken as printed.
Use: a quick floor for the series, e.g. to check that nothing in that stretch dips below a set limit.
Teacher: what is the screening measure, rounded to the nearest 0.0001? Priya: 1.5930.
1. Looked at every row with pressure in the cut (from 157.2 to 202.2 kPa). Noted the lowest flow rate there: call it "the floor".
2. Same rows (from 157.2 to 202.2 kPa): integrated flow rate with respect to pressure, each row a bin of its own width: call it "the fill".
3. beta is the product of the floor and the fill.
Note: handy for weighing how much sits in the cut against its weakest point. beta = 59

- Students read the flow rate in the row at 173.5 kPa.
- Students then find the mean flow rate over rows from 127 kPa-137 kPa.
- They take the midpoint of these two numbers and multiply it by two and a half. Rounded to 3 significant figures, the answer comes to 4.06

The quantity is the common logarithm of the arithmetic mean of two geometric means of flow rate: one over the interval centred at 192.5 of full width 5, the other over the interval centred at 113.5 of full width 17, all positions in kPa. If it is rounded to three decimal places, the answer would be 0.107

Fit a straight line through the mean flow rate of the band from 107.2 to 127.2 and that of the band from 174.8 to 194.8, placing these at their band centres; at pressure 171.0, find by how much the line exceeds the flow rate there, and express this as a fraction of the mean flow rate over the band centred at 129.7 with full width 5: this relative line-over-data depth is -0.13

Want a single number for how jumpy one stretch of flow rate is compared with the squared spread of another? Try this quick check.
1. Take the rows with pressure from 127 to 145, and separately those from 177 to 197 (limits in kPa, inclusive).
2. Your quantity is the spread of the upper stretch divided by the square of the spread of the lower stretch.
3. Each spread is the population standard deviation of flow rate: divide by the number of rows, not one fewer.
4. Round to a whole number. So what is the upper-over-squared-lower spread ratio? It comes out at 21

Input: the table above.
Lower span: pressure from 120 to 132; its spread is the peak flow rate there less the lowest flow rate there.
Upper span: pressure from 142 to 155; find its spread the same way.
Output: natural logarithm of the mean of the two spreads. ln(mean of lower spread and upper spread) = -2.2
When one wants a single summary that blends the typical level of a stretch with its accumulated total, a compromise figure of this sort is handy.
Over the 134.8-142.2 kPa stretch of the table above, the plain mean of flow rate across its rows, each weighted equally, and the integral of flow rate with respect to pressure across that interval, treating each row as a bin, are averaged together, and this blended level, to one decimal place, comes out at 6.6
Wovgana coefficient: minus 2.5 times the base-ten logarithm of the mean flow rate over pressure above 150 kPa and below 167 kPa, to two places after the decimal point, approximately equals -0.52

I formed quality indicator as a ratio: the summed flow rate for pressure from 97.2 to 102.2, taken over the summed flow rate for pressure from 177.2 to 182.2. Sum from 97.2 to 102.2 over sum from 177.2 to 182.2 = 0.96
